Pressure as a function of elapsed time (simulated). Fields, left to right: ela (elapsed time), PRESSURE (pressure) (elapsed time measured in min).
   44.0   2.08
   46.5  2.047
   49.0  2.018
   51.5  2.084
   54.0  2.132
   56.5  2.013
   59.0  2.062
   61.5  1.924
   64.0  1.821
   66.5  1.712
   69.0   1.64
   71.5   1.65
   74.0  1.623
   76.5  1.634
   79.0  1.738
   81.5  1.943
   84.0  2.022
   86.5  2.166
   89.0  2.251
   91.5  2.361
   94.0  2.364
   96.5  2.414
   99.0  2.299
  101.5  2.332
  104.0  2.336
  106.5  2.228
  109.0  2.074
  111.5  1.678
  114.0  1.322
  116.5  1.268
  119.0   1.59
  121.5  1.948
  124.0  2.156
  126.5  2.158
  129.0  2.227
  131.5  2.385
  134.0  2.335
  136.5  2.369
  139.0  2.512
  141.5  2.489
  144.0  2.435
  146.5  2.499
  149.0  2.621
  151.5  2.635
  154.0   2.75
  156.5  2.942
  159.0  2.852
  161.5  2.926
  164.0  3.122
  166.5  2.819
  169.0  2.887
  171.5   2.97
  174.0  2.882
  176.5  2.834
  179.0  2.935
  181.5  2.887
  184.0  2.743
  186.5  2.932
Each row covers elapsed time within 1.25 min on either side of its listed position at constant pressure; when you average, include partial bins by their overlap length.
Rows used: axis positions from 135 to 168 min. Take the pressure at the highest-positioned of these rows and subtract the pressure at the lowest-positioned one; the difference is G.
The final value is 0.45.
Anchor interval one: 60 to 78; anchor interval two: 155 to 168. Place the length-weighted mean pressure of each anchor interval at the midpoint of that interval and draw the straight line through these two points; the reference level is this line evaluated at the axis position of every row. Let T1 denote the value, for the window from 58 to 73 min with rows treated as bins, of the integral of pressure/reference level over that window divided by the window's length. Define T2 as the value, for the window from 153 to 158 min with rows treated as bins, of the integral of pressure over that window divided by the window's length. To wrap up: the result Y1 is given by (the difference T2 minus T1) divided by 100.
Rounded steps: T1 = 1.08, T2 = 2.85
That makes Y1 0.018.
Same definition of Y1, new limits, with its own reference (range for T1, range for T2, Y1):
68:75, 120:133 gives 0.012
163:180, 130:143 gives 0.015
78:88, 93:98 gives 0.013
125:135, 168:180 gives 0.020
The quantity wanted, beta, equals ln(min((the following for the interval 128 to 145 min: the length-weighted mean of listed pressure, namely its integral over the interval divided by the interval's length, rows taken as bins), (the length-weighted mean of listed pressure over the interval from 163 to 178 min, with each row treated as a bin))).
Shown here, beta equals 0.87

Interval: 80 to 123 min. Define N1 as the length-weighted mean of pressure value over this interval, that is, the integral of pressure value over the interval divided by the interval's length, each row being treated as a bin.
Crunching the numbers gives 2.03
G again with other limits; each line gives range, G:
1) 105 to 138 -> 0.14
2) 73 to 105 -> 0.71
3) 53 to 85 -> -0.11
